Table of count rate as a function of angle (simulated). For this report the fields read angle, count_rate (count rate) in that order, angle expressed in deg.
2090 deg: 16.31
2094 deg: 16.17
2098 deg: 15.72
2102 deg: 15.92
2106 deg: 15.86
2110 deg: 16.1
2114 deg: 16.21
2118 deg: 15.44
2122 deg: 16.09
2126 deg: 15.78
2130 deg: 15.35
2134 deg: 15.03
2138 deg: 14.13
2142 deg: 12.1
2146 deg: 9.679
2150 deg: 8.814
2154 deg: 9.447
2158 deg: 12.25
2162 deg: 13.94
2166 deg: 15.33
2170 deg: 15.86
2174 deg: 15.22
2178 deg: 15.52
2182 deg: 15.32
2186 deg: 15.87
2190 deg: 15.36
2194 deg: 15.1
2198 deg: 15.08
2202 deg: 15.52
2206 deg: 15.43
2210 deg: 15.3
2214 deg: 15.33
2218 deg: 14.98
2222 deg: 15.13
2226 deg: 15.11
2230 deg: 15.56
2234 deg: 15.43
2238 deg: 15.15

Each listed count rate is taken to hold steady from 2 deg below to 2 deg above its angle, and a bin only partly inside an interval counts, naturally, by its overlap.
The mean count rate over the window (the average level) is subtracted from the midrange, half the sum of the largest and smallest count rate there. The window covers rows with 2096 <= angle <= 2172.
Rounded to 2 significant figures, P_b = -1.6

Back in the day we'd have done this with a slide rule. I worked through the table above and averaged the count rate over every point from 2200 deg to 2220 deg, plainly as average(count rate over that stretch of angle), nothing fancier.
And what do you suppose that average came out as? 15.3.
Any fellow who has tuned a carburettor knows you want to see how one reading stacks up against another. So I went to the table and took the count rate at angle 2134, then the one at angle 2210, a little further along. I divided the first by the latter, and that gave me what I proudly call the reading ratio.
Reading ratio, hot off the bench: 0.98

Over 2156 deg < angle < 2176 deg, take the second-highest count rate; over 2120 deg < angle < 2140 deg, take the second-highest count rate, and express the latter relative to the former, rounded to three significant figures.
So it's 1.03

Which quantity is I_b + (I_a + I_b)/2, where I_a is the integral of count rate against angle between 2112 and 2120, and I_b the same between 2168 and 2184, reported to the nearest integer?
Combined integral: 435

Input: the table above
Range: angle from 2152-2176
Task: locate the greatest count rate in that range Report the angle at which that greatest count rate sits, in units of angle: 2170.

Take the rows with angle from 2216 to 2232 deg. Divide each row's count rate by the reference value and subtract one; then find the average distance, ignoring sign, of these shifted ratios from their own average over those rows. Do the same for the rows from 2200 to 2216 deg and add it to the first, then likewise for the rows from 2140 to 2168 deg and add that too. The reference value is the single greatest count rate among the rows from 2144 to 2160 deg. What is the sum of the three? 0.19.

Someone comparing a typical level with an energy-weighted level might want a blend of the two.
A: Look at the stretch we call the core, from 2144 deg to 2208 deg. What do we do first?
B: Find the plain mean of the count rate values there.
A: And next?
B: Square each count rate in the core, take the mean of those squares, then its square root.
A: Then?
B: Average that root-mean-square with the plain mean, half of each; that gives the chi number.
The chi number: 14.1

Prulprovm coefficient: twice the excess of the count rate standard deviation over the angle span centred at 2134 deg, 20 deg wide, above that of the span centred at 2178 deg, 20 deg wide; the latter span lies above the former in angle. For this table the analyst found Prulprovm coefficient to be 2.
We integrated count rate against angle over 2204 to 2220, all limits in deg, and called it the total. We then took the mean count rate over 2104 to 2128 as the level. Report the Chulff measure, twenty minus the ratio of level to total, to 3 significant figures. 19.9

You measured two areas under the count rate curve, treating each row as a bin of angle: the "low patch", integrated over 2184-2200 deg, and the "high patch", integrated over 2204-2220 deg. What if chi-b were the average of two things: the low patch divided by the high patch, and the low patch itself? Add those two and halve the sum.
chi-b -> 123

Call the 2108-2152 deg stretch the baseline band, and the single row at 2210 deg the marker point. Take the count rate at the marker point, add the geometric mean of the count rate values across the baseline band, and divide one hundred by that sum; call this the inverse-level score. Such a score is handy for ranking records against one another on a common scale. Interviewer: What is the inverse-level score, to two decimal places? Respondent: 3.44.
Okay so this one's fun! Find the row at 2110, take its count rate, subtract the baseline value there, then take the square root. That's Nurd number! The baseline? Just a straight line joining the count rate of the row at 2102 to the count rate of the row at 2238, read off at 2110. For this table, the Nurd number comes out 0.47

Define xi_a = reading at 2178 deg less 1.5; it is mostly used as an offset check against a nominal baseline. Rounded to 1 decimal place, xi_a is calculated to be 14.0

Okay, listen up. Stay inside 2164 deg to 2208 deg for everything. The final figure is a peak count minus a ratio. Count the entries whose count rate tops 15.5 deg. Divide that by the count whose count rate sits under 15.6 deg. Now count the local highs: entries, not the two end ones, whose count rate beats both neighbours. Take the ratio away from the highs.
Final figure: 3.6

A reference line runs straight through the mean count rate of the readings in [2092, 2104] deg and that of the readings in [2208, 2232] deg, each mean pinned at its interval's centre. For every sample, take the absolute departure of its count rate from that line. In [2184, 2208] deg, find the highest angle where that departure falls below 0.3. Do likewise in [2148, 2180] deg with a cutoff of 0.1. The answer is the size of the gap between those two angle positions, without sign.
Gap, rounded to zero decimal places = 28 deg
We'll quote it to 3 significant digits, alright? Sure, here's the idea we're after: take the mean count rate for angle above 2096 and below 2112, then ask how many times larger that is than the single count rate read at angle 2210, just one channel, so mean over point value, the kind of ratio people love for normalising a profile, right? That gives 1.04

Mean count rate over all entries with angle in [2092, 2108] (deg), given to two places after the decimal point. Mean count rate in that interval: 15.92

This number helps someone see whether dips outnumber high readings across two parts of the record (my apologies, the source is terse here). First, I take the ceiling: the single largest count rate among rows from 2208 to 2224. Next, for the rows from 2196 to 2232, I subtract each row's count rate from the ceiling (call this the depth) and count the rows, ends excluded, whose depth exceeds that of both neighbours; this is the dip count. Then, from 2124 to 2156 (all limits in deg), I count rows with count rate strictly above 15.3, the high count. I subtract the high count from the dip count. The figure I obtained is 1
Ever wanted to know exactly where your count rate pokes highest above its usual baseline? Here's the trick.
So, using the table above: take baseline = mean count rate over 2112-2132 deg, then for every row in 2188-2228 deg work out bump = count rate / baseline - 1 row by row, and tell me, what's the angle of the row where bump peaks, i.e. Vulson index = 2202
